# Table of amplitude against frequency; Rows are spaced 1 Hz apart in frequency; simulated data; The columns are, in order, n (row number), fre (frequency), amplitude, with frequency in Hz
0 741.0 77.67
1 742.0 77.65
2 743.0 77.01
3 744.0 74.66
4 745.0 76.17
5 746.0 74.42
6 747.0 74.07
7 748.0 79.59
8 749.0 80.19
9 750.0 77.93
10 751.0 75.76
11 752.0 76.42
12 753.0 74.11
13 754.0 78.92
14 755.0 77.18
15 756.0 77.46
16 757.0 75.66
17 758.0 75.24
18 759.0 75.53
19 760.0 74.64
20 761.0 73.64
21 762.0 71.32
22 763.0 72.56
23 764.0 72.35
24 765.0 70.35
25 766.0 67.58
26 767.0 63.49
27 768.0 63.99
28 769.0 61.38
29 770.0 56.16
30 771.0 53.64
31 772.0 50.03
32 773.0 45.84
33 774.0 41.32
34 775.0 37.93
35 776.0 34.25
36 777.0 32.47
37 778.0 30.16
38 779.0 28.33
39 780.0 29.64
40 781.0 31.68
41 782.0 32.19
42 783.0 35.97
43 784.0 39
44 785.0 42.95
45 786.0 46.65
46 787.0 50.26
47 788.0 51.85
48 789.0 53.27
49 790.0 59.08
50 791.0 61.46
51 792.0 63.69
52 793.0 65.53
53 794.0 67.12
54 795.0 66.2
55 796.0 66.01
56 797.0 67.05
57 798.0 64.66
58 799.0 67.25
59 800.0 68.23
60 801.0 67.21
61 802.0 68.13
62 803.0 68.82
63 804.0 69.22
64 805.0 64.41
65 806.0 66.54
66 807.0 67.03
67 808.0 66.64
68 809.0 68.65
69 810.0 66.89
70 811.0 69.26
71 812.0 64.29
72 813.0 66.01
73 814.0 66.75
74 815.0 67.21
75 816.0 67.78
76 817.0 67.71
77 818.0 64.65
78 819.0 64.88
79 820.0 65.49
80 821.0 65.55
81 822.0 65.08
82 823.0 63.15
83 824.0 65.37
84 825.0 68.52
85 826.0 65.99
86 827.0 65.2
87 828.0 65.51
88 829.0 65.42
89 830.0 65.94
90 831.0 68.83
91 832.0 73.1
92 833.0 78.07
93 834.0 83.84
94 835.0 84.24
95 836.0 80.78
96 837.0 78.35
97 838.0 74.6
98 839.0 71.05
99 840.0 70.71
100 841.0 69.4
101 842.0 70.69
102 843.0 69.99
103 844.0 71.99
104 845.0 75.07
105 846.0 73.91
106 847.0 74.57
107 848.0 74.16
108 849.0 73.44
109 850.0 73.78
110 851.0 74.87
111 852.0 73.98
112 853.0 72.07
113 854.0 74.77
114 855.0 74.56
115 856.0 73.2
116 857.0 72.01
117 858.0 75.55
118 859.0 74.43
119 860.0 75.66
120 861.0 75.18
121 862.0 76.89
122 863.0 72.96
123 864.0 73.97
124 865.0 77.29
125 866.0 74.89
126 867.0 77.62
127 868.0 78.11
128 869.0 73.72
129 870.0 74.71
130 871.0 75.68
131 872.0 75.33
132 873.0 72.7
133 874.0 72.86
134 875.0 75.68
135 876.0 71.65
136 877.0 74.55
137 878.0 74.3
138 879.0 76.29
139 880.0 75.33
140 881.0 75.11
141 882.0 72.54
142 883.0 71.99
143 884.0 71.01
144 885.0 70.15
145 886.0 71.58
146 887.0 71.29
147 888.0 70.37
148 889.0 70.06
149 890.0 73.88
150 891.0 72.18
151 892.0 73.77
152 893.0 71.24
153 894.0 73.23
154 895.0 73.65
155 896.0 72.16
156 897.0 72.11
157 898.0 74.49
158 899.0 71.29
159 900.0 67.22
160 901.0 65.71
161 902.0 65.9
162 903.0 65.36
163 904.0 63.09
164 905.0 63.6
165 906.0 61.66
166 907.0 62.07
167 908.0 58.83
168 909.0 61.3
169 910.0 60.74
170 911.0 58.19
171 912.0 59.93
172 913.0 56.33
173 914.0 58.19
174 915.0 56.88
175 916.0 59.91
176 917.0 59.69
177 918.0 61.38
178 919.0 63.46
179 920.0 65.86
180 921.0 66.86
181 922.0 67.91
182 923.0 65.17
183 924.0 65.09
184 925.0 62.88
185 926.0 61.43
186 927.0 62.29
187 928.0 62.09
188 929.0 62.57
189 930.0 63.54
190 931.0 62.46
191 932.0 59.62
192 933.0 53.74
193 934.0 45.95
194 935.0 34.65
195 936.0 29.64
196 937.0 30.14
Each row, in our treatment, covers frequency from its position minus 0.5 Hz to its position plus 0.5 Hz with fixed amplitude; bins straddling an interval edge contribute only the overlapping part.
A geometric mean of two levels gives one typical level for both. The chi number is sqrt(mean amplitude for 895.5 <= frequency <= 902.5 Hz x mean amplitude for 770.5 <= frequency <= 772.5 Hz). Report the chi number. 60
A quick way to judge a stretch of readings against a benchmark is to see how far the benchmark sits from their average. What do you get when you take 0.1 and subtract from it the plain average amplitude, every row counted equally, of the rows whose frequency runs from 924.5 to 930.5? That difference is -62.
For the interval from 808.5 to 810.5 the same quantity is -68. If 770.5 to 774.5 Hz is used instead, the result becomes -48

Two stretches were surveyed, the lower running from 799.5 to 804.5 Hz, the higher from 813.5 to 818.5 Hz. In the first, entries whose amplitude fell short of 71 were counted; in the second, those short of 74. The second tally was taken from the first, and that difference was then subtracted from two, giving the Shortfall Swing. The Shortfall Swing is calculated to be 2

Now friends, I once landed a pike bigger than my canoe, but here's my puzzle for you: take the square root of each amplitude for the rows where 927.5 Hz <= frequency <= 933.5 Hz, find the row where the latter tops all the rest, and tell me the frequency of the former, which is 930.0 Hz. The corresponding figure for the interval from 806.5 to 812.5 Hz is 811.0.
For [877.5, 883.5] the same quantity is 879.0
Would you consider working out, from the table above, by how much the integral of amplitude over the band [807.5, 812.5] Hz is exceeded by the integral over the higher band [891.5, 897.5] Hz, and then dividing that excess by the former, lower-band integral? 0.3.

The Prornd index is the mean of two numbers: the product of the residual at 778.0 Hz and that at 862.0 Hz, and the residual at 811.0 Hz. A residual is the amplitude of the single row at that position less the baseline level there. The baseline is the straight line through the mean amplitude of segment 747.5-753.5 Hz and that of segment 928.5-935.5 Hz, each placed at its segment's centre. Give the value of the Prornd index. -295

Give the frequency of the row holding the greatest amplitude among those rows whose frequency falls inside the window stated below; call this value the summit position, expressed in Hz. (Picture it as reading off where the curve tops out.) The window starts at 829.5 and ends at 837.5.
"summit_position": 835.0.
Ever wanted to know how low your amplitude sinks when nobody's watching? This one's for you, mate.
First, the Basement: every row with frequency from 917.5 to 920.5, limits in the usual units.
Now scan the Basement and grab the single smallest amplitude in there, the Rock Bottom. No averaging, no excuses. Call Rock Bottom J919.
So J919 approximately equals 61.38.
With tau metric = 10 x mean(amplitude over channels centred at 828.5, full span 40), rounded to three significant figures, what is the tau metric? 700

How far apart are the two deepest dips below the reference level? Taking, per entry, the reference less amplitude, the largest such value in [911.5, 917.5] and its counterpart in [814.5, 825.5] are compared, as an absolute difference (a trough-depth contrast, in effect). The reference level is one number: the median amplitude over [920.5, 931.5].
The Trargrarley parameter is 6.8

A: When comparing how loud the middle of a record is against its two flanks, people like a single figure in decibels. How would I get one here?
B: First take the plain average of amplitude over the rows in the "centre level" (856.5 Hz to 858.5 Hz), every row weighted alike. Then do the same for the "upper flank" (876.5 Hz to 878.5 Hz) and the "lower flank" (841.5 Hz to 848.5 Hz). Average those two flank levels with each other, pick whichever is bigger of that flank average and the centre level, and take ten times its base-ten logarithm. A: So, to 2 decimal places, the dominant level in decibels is 18.68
